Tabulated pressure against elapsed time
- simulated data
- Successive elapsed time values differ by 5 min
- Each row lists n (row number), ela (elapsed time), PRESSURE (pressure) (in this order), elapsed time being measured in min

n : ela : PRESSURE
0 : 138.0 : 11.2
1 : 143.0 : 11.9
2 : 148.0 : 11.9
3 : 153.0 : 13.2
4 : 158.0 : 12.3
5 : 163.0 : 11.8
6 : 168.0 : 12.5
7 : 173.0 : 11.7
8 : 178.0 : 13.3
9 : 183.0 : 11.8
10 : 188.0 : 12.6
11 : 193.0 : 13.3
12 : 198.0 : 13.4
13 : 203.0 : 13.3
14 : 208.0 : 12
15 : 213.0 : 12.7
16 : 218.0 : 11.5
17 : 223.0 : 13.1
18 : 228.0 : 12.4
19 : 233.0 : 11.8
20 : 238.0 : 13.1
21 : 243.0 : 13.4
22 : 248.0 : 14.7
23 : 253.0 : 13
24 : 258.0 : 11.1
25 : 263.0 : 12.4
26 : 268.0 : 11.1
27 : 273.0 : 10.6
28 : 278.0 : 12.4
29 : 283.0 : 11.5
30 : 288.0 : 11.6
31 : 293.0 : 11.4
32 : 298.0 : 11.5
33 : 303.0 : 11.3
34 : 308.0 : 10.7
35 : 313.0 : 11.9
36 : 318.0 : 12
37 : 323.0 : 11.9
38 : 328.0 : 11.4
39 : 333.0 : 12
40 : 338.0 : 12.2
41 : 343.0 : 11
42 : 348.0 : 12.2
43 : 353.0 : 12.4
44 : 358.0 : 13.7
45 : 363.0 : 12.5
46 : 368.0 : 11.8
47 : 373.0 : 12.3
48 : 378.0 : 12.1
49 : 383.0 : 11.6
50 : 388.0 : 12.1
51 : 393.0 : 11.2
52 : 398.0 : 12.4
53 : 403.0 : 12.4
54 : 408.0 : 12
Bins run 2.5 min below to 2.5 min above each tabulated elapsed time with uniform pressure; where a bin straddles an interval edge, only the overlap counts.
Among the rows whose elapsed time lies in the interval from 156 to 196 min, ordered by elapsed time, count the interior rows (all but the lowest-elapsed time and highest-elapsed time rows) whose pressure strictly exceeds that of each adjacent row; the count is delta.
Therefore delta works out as 2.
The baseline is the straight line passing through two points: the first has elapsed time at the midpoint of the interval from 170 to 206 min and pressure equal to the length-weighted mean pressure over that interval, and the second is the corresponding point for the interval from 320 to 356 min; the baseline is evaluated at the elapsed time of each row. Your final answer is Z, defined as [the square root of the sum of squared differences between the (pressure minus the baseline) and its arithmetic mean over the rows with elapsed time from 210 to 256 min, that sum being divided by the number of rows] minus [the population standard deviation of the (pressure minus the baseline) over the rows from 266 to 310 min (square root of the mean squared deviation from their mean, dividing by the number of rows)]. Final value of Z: 0.43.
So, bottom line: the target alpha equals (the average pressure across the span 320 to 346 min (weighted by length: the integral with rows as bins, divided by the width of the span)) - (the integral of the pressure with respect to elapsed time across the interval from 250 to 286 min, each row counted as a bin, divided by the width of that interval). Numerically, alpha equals -0.1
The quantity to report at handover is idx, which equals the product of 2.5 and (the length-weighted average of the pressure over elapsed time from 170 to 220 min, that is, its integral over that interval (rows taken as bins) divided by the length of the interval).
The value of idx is 31.4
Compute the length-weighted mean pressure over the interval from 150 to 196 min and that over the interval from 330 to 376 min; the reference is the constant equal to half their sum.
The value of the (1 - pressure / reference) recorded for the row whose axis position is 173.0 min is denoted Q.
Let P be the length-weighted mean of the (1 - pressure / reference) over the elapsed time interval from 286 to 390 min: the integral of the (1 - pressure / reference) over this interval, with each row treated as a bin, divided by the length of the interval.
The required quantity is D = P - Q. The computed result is -0.02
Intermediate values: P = 0.039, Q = 0.05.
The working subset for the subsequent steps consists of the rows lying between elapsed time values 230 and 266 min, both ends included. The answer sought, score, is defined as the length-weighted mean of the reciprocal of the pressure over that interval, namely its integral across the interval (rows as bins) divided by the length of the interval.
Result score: 0.0790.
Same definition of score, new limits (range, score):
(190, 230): 0.0789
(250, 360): 0.0851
